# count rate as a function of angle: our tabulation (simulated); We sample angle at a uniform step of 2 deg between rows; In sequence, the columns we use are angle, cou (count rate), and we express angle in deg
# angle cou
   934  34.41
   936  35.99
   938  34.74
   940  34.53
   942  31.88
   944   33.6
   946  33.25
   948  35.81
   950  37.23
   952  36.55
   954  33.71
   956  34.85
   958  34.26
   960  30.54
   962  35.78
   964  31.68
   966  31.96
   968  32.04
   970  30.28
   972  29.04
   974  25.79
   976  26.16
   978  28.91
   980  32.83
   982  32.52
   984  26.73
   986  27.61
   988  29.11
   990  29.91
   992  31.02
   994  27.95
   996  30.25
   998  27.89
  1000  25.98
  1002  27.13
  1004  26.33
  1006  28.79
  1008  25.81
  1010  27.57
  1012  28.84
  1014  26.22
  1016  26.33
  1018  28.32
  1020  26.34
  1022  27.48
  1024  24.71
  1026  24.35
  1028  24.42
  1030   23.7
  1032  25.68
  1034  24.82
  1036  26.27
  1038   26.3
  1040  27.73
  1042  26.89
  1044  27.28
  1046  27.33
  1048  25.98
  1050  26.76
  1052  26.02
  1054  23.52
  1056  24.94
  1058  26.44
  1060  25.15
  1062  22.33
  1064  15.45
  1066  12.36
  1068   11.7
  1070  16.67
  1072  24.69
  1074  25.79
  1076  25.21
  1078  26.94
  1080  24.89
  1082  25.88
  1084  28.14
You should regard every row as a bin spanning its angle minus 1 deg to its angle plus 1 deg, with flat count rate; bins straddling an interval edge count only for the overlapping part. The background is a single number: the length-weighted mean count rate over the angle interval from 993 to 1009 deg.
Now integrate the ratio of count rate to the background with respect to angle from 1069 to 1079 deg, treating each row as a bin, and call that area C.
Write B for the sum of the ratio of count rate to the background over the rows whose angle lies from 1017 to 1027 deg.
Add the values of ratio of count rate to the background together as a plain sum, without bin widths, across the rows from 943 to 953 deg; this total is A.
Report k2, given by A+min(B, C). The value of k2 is 11.2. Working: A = 6.4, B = 4.77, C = 8.7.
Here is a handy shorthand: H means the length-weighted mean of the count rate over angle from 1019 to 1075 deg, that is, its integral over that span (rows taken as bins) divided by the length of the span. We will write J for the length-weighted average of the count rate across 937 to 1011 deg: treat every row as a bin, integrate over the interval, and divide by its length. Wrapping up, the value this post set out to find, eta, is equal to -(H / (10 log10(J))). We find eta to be -1.61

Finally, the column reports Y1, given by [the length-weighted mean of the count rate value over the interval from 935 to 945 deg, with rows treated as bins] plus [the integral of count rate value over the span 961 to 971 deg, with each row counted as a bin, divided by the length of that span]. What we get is 66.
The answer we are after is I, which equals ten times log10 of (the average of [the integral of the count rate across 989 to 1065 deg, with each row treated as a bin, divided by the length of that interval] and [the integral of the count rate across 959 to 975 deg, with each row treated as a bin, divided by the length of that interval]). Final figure 14.56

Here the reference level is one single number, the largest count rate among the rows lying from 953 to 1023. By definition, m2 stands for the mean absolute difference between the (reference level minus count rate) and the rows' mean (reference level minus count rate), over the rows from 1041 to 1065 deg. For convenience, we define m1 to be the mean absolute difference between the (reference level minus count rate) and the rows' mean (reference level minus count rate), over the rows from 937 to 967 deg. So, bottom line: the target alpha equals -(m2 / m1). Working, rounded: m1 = 1.5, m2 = 2.2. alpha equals -1.4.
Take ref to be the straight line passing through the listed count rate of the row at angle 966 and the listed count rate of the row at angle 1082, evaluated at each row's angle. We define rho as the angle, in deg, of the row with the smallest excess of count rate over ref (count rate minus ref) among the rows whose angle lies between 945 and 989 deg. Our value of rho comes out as 974 deg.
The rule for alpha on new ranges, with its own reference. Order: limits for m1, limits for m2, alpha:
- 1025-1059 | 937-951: -1.2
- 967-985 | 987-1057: -0.6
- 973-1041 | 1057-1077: -3.0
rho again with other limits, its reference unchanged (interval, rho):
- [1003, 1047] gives 1030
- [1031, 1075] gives 1068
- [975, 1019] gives 976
